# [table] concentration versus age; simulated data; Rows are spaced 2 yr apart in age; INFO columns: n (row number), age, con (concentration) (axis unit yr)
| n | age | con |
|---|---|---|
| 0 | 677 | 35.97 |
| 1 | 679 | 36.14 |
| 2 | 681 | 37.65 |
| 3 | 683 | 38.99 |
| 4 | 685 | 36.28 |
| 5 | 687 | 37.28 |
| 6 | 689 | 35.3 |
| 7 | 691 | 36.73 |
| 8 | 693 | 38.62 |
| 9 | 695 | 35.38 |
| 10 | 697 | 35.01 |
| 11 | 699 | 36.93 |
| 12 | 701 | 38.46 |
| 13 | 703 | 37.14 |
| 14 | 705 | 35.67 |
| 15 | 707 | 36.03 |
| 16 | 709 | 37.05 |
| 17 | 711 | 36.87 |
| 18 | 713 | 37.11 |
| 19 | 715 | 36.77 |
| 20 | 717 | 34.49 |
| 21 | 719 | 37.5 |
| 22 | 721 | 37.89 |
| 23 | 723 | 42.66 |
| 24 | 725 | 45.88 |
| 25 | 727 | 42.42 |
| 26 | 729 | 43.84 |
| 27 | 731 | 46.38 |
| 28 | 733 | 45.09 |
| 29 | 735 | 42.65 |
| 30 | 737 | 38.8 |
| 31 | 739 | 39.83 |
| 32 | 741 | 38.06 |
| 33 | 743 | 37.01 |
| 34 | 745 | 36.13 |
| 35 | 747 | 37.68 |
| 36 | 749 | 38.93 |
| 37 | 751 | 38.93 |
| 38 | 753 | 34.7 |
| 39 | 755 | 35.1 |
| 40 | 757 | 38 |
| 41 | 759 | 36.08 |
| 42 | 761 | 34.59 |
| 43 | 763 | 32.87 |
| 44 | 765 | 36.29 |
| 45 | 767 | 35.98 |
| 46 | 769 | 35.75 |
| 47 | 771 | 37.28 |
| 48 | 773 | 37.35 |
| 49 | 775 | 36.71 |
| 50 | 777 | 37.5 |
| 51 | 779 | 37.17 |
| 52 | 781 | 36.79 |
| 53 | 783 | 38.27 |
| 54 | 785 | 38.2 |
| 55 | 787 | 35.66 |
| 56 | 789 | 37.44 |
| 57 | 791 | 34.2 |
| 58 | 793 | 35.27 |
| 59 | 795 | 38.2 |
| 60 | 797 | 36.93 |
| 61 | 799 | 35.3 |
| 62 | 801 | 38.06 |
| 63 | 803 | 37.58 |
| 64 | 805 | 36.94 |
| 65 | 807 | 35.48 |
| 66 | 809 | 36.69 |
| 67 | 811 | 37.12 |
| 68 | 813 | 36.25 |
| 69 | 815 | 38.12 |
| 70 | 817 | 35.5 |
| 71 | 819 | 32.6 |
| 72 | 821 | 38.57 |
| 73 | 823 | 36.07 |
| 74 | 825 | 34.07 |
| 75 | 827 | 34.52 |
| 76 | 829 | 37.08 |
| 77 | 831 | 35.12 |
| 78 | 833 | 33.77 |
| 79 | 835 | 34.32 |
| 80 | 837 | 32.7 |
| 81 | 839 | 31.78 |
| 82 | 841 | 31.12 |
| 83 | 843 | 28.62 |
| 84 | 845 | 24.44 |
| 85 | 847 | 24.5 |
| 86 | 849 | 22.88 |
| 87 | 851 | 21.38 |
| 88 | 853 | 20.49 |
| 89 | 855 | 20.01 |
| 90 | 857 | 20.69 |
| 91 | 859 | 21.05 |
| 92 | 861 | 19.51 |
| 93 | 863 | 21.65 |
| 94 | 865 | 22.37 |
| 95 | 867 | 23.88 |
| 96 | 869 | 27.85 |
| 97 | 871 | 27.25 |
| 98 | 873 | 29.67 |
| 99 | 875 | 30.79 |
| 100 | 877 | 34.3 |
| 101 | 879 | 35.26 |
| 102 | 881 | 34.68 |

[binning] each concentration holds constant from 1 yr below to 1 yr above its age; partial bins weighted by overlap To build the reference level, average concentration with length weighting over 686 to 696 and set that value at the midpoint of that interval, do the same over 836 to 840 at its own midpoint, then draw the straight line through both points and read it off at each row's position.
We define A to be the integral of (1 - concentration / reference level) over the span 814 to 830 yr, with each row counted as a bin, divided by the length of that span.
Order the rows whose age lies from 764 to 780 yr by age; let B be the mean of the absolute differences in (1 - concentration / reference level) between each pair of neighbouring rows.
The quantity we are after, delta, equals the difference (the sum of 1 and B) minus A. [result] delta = 1.11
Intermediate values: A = -0.095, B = 0.016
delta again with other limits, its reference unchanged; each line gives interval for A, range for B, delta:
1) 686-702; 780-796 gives 1.06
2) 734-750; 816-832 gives 1.18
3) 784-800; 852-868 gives 1.12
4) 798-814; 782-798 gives 1.16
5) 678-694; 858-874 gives 1.07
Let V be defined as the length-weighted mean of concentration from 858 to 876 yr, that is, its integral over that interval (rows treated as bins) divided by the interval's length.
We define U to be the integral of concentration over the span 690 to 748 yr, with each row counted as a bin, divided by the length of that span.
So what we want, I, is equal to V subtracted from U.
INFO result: 14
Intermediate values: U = 39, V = 25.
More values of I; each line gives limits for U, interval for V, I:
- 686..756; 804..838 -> 3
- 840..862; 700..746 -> -16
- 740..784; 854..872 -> 14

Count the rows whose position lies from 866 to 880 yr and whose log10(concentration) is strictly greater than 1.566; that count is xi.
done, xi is 0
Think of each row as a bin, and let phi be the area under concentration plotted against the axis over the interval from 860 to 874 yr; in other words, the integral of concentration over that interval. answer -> 344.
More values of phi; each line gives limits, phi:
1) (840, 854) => 347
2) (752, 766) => 495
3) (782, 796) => 514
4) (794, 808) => 517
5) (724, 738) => 610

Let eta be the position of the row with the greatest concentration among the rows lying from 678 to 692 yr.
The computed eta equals 683 yr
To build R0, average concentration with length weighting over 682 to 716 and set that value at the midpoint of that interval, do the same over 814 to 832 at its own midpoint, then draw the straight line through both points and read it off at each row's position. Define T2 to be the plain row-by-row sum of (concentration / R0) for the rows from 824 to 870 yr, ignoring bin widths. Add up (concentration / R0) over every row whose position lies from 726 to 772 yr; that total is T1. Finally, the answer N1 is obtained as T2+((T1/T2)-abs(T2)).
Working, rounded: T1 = 24.3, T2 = 17.5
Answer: 1.4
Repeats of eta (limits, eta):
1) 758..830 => 821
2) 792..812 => 795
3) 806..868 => 821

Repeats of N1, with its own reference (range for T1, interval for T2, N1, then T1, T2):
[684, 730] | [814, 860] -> 1.2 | 23.7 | 19.3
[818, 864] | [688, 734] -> 0.8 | 18.4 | 24.2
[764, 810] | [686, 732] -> 1.0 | 23.4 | 24.0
